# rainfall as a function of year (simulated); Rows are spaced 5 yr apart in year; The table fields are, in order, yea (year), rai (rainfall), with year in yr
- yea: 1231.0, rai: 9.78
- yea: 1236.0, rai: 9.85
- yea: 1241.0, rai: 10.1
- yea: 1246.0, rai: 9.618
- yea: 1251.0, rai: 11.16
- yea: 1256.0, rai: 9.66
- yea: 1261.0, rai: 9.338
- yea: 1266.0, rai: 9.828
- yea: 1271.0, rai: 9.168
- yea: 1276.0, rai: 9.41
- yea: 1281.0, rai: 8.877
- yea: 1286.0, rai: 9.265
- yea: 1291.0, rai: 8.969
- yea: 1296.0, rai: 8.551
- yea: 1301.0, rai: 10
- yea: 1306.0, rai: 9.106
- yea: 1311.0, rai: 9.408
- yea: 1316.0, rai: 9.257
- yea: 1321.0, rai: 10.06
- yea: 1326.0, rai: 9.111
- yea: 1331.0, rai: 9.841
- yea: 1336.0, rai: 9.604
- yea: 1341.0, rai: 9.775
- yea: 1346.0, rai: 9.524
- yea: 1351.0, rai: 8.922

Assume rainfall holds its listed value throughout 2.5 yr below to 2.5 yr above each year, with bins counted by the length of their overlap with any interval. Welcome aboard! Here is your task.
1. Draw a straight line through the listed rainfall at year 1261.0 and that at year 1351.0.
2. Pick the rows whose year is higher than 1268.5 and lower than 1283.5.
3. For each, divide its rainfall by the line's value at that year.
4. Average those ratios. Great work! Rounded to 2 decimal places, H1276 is 0.99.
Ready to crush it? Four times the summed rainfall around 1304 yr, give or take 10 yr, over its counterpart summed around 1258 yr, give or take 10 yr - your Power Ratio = 3.7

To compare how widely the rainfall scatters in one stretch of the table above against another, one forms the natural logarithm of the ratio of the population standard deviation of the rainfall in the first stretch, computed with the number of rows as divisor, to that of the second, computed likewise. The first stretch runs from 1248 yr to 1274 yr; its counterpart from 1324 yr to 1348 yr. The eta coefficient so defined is 1.0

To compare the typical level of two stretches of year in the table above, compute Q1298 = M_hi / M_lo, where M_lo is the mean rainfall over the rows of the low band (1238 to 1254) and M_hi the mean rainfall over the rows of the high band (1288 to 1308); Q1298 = 0.89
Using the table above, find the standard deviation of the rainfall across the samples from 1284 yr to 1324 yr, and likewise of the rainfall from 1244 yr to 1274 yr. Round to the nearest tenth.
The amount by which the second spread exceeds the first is 0.2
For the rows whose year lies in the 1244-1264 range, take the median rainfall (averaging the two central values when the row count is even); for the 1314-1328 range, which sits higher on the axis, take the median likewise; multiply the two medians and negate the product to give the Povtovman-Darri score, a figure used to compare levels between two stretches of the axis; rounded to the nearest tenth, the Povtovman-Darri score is -89.2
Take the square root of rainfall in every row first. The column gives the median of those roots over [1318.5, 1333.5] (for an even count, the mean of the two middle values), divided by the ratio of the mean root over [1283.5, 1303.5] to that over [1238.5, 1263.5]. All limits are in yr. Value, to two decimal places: 3.27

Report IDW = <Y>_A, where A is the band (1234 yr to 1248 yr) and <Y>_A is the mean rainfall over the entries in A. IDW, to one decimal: 9.9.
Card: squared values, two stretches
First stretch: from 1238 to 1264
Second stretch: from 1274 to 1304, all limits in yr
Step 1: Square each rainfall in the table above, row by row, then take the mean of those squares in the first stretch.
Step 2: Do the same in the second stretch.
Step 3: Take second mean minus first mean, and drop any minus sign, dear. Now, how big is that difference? 15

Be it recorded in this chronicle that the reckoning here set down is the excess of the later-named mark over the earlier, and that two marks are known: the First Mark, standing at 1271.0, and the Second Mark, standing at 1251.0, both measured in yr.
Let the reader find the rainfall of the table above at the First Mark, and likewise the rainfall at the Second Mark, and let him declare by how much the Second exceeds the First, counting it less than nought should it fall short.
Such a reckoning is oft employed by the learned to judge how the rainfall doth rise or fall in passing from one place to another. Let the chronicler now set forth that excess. 2.0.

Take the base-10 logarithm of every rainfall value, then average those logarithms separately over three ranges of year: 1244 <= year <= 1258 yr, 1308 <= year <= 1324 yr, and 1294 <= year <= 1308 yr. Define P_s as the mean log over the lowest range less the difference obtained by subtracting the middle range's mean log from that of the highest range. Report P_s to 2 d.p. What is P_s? 0.99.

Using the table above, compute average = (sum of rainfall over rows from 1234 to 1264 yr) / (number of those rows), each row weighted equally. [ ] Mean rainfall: 9.95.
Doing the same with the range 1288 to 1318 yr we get 9.22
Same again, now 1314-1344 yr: 9.61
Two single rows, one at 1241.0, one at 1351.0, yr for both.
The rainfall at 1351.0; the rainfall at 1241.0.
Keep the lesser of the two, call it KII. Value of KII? 8.9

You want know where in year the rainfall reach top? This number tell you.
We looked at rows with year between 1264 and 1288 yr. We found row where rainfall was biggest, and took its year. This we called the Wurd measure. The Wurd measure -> 1266.0 yr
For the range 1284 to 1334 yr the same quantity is 1321.0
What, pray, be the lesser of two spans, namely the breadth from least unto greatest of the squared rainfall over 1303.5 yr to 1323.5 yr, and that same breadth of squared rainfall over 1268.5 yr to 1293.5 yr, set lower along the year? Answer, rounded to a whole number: 10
